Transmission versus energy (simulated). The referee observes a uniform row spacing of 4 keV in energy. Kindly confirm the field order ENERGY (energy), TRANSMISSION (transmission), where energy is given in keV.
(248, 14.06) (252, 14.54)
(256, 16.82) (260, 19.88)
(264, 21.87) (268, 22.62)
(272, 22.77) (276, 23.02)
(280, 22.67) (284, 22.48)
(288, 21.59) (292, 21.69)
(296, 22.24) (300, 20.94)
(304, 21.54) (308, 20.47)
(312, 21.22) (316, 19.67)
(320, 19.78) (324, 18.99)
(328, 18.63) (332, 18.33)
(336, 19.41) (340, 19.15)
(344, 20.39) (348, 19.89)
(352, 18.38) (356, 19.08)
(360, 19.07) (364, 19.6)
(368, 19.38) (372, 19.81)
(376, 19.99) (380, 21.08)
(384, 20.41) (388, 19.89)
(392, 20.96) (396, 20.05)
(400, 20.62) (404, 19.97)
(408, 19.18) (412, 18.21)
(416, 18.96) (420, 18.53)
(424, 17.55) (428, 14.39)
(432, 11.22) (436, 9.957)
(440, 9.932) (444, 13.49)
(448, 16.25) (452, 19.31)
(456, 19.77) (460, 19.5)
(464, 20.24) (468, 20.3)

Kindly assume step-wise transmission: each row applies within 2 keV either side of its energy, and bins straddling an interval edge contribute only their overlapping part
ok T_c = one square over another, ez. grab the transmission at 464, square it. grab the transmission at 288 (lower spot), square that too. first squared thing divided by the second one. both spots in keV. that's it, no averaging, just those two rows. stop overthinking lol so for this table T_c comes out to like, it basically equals 0.88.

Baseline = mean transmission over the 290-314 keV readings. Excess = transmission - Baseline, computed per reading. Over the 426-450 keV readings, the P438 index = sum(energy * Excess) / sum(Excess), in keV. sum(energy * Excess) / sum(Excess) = 437.4 keV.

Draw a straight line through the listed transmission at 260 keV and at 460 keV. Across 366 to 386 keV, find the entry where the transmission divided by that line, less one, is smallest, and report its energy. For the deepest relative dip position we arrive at 368 keV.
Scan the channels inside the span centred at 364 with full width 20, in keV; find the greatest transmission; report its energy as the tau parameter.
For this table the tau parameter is 372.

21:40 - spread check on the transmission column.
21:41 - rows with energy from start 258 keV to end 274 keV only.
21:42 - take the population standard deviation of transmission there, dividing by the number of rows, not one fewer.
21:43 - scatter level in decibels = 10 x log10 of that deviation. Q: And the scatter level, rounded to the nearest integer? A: 1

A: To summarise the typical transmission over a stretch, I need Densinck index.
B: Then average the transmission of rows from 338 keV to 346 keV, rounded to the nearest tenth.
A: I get 19.8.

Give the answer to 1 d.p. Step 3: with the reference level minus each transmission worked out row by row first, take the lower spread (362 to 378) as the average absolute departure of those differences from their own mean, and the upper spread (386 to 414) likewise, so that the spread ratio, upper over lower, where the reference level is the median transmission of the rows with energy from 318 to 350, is 3.2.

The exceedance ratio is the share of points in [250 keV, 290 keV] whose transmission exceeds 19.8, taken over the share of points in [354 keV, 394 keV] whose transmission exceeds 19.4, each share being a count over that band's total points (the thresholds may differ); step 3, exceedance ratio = 1.14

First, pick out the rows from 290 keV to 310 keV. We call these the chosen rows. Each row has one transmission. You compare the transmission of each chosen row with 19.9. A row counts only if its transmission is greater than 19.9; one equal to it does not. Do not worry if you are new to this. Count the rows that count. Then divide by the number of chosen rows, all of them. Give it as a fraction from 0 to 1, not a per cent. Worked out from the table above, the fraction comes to 1.0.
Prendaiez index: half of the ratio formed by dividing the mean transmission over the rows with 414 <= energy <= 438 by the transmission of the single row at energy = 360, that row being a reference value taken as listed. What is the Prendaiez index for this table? 0.40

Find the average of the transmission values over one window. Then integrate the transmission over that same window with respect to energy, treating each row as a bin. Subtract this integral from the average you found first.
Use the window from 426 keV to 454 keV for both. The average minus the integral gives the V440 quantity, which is -365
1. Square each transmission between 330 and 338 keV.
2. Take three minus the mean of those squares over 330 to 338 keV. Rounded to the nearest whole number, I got -353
